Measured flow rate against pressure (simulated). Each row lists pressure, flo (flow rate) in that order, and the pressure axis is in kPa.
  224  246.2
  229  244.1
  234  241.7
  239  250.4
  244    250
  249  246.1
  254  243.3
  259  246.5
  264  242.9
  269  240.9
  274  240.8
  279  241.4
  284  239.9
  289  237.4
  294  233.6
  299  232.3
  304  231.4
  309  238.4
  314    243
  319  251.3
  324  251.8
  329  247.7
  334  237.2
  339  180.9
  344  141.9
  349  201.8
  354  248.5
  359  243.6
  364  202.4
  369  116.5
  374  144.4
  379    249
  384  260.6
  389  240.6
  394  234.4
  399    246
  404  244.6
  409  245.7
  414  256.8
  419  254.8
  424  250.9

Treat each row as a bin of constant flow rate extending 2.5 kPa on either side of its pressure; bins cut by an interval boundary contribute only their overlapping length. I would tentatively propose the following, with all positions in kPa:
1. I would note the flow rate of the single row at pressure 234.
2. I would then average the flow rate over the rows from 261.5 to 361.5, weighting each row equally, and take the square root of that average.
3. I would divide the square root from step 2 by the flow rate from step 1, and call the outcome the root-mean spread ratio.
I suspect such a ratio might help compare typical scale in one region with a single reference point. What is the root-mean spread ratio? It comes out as 0.0629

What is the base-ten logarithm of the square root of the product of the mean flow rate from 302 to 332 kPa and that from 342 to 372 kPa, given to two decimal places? 2.34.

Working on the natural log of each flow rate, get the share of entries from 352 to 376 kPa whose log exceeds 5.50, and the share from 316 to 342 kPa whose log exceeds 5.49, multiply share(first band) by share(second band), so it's 0.12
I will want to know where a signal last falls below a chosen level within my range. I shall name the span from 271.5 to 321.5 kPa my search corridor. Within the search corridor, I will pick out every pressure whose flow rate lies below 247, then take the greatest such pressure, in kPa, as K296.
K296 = 314 kPa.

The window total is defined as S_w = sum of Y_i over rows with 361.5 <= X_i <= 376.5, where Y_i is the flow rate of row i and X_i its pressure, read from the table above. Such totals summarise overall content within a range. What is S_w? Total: 463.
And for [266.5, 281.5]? 723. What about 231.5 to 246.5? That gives 742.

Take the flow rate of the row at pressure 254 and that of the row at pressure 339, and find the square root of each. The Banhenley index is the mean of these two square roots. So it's 14.5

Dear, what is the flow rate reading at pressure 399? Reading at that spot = 246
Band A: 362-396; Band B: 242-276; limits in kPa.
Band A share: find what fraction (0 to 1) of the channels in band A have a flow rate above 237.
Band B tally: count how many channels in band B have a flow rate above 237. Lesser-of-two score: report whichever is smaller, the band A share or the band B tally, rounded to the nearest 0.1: 0.4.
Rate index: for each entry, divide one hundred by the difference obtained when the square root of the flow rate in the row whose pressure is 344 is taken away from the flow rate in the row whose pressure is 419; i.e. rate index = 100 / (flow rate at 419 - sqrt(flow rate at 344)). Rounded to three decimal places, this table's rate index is 0.412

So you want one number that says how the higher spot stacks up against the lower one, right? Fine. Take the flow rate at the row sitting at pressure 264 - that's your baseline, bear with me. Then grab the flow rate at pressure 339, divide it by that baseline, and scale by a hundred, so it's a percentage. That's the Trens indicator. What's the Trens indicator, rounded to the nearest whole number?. 74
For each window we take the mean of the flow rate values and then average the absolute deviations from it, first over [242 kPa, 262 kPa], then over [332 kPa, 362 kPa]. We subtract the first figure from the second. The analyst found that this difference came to 32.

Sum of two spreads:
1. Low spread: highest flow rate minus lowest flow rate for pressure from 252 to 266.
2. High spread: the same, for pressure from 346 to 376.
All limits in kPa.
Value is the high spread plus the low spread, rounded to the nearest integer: 136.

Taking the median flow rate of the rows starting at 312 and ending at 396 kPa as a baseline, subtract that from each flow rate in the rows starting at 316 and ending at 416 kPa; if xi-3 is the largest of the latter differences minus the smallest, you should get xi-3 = 144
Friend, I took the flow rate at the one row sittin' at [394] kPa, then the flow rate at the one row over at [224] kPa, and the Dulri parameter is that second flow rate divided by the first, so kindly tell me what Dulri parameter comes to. 1.05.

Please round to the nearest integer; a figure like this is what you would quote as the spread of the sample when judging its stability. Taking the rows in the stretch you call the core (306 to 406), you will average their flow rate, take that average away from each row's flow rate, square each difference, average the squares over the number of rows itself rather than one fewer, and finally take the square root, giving 41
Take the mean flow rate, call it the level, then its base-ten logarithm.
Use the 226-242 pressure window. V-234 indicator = 2.39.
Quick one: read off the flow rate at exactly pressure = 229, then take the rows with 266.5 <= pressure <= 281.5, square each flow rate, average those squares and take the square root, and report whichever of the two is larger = 244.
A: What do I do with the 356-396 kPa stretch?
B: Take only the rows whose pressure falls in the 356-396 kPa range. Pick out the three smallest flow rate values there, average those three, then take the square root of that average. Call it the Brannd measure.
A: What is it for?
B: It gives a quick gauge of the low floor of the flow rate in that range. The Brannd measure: 12.4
